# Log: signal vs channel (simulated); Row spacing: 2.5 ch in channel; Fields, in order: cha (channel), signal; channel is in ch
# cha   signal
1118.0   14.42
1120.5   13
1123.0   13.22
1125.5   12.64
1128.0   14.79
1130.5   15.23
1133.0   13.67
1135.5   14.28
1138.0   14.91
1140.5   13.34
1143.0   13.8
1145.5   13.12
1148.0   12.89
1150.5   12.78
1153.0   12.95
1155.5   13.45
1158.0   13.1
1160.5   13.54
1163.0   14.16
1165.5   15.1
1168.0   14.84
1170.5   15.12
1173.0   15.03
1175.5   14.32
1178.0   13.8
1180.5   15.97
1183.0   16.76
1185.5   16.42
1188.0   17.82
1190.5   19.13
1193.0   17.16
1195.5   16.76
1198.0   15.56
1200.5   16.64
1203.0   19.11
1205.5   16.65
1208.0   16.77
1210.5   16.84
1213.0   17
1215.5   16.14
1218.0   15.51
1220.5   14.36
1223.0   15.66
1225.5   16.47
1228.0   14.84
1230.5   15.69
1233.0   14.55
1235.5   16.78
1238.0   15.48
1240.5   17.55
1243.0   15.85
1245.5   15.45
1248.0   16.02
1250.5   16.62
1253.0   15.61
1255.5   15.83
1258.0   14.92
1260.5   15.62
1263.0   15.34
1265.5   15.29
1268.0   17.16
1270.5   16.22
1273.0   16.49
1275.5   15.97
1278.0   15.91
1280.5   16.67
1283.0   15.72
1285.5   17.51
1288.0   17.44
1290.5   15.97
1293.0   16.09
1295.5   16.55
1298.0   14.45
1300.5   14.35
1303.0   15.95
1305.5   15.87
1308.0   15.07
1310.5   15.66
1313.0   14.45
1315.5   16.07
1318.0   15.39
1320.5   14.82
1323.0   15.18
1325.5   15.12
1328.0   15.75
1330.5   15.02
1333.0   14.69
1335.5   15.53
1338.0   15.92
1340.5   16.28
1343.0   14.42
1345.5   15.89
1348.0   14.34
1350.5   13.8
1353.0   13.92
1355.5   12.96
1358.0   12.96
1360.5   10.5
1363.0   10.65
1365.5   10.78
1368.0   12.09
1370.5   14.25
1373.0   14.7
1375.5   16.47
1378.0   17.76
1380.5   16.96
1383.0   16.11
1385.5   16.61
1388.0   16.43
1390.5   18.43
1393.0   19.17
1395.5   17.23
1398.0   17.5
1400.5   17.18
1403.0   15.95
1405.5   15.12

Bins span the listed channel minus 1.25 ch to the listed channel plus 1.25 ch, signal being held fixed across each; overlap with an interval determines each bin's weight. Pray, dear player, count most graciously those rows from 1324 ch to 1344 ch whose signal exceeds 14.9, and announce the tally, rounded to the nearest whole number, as 6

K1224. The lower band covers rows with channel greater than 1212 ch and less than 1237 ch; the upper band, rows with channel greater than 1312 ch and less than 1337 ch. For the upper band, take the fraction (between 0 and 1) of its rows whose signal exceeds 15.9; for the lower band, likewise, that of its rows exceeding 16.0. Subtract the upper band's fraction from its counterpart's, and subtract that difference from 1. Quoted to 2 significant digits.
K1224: 0.70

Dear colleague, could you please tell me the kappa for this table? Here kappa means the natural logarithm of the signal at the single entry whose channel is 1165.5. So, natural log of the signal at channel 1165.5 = 2.71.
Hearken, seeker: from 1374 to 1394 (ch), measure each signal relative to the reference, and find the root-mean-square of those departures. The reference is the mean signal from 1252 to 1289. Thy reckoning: 1.5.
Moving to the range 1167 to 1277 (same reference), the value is 1.1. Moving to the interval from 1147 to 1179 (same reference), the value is 2.3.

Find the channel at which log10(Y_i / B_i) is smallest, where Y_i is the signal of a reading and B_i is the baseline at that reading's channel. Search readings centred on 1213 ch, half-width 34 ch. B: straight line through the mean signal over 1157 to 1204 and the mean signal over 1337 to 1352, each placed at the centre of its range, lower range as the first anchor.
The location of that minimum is 1220.5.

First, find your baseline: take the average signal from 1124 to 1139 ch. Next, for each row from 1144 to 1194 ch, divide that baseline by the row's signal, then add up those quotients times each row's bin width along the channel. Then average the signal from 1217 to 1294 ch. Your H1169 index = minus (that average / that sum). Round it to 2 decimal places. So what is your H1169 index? -0.33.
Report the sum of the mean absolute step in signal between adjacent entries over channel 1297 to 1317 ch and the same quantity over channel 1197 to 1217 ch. 1.89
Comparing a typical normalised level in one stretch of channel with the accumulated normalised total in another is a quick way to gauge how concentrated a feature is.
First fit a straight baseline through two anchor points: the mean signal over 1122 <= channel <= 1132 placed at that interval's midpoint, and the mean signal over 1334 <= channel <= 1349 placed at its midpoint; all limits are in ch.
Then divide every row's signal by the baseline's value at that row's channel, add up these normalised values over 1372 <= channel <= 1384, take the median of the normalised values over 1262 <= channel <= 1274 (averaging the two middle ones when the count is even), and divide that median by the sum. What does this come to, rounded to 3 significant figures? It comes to 0.207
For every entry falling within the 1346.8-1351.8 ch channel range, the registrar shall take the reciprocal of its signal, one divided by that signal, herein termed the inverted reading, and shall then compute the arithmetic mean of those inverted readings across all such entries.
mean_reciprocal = 0.071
